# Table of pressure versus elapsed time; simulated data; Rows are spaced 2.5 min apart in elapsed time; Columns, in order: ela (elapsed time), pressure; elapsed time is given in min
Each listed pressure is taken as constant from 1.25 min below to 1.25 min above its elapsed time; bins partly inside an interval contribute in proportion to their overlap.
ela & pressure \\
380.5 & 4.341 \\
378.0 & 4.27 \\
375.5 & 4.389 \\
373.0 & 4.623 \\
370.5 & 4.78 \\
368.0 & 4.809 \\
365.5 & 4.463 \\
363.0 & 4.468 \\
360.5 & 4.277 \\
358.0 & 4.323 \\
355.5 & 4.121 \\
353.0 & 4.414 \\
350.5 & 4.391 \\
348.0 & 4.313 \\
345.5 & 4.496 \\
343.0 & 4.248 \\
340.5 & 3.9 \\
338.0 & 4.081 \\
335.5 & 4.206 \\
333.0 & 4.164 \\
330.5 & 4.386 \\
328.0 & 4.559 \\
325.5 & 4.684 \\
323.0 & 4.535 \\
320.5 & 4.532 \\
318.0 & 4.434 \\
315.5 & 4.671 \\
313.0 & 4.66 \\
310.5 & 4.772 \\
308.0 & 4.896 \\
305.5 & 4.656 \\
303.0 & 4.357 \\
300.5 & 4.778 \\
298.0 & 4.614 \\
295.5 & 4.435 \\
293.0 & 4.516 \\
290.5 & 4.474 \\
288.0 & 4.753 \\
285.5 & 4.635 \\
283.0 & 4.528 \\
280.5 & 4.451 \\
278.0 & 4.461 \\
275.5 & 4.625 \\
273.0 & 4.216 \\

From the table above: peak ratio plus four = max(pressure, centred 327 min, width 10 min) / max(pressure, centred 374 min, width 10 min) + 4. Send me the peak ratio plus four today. 4.98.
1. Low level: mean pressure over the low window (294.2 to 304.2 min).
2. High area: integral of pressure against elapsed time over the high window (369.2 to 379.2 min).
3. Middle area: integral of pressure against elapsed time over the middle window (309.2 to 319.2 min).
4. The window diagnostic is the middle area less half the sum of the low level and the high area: 21.5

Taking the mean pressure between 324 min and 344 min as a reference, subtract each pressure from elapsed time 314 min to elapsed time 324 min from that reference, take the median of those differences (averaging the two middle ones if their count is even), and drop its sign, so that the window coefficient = 0.25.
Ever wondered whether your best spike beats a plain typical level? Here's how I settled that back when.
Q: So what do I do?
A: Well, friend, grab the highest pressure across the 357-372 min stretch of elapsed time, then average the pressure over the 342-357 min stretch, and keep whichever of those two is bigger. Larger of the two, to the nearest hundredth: 4.81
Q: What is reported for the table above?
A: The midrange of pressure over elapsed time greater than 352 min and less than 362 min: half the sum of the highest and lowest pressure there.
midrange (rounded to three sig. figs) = 4.27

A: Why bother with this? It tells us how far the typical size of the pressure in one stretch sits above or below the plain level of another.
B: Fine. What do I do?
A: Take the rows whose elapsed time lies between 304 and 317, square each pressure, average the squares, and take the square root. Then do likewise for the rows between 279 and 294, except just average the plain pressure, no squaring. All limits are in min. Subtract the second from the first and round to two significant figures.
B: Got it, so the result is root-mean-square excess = 0.17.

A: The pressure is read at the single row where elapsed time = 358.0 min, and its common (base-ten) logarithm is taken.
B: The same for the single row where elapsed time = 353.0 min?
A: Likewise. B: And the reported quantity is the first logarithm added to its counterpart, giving 1.28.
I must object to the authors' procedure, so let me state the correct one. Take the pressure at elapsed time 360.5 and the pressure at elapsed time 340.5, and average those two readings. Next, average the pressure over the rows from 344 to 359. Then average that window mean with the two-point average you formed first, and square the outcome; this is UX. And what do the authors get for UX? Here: 17.8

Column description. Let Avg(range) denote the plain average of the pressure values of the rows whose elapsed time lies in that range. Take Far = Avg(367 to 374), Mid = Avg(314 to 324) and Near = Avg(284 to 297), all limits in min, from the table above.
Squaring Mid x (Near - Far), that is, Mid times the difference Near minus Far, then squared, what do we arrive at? 0.6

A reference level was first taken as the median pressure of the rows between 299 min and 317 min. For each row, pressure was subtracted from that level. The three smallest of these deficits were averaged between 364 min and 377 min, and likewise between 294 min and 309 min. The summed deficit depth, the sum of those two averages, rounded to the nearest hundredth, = -0.17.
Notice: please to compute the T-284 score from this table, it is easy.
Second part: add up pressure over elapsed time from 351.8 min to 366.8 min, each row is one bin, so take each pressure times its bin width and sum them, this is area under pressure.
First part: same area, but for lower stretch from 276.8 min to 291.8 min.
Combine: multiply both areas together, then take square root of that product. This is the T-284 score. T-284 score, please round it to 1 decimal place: 66.7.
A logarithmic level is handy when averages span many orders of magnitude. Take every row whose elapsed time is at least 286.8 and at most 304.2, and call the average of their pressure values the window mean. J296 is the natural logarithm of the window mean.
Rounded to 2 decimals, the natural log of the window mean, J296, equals 1.52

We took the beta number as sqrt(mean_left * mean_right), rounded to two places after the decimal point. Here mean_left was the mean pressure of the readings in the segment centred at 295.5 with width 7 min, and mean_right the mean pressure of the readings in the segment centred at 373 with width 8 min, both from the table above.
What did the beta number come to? 4.56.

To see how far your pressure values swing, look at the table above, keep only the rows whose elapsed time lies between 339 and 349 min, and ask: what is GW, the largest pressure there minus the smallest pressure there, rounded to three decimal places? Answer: 0.596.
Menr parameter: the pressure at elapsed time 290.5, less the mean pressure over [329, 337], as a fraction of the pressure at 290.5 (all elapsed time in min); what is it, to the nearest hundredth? 0.05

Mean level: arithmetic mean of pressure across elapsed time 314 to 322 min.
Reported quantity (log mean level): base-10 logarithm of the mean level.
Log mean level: 0.658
